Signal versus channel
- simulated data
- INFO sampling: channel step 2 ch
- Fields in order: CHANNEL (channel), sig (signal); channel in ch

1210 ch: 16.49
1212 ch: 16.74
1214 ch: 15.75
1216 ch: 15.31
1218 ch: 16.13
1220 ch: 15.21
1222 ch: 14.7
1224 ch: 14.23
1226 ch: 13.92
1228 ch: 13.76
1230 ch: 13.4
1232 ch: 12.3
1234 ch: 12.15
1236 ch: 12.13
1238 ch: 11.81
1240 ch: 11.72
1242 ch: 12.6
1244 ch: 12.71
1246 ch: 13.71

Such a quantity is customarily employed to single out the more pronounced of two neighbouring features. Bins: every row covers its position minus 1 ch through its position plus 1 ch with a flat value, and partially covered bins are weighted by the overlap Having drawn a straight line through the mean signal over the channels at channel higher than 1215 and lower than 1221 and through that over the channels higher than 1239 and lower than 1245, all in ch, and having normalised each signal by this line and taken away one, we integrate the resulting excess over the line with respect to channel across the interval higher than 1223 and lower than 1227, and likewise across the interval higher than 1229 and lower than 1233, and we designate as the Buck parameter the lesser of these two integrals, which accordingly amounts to -0.28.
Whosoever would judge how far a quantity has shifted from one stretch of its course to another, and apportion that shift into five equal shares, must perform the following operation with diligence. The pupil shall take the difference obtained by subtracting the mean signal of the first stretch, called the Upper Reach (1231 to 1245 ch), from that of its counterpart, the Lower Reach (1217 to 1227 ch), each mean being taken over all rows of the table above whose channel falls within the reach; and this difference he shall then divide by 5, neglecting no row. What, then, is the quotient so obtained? 0.53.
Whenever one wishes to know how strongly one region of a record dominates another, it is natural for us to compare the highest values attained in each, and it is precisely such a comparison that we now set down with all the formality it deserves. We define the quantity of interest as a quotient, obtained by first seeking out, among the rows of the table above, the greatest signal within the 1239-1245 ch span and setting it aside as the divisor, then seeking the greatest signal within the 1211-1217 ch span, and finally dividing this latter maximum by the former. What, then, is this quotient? 1.32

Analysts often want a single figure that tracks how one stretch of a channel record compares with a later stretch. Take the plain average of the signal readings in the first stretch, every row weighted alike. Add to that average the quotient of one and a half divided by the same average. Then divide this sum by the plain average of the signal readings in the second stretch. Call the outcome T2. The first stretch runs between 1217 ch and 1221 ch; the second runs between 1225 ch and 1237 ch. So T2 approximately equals 1.22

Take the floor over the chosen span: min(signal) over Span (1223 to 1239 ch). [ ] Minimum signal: 11.81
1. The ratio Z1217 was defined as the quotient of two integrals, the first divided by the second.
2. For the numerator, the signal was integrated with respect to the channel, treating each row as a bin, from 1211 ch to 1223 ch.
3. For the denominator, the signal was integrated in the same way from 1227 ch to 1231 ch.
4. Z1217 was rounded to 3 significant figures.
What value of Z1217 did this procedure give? 3.46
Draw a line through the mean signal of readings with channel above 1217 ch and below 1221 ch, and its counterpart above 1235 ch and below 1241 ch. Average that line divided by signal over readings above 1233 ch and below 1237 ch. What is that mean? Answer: 1.03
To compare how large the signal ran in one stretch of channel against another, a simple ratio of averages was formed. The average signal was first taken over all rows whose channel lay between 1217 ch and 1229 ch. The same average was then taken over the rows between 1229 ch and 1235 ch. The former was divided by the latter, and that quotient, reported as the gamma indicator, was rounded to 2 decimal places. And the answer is 1.16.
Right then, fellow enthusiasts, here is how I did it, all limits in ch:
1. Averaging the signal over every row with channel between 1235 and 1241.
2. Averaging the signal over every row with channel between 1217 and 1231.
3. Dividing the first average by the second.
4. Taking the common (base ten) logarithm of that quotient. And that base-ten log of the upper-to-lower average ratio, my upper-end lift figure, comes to -0.09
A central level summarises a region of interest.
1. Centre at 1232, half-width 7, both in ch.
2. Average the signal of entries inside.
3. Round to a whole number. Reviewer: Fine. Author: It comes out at 13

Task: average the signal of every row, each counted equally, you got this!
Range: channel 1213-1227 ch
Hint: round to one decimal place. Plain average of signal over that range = 15.0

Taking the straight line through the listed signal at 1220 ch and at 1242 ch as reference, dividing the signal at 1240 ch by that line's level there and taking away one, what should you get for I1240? -0.087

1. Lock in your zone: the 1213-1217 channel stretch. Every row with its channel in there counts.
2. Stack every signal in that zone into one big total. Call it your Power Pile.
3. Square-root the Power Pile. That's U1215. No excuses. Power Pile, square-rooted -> 5.6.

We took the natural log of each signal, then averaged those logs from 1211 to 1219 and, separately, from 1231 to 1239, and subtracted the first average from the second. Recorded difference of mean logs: -0.28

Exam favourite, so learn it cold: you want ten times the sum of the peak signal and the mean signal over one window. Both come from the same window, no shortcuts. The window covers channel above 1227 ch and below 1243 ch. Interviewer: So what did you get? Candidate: 262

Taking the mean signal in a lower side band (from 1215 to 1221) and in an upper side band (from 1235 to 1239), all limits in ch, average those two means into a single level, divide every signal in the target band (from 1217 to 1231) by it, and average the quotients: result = 1.05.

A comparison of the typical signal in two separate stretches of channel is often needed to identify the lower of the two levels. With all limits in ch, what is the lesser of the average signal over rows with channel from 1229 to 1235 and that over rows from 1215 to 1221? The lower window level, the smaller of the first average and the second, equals 12.6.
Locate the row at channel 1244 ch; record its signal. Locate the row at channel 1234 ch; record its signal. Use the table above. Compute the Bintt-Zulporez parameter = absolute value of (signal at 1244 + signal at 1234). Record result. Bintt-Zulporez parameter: 24.9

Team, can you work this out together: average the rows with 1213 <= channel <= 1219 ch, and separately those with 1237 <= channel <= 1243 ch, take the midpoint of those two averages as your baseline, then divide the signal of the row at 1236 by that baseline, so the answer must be 0.87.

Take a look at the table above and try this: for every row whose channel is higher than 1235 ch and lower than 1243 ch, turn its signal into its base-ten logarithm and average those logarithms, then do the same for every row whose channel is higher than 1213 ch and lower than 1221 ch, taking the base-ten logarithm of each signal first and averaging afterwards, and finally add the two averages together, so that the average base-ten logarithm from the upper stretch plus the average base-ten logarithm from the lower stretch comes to 2.27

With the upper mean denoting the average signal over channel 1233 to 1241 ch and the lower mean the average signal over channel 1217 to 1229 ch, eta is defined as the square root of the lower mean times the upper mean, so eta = 13.2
